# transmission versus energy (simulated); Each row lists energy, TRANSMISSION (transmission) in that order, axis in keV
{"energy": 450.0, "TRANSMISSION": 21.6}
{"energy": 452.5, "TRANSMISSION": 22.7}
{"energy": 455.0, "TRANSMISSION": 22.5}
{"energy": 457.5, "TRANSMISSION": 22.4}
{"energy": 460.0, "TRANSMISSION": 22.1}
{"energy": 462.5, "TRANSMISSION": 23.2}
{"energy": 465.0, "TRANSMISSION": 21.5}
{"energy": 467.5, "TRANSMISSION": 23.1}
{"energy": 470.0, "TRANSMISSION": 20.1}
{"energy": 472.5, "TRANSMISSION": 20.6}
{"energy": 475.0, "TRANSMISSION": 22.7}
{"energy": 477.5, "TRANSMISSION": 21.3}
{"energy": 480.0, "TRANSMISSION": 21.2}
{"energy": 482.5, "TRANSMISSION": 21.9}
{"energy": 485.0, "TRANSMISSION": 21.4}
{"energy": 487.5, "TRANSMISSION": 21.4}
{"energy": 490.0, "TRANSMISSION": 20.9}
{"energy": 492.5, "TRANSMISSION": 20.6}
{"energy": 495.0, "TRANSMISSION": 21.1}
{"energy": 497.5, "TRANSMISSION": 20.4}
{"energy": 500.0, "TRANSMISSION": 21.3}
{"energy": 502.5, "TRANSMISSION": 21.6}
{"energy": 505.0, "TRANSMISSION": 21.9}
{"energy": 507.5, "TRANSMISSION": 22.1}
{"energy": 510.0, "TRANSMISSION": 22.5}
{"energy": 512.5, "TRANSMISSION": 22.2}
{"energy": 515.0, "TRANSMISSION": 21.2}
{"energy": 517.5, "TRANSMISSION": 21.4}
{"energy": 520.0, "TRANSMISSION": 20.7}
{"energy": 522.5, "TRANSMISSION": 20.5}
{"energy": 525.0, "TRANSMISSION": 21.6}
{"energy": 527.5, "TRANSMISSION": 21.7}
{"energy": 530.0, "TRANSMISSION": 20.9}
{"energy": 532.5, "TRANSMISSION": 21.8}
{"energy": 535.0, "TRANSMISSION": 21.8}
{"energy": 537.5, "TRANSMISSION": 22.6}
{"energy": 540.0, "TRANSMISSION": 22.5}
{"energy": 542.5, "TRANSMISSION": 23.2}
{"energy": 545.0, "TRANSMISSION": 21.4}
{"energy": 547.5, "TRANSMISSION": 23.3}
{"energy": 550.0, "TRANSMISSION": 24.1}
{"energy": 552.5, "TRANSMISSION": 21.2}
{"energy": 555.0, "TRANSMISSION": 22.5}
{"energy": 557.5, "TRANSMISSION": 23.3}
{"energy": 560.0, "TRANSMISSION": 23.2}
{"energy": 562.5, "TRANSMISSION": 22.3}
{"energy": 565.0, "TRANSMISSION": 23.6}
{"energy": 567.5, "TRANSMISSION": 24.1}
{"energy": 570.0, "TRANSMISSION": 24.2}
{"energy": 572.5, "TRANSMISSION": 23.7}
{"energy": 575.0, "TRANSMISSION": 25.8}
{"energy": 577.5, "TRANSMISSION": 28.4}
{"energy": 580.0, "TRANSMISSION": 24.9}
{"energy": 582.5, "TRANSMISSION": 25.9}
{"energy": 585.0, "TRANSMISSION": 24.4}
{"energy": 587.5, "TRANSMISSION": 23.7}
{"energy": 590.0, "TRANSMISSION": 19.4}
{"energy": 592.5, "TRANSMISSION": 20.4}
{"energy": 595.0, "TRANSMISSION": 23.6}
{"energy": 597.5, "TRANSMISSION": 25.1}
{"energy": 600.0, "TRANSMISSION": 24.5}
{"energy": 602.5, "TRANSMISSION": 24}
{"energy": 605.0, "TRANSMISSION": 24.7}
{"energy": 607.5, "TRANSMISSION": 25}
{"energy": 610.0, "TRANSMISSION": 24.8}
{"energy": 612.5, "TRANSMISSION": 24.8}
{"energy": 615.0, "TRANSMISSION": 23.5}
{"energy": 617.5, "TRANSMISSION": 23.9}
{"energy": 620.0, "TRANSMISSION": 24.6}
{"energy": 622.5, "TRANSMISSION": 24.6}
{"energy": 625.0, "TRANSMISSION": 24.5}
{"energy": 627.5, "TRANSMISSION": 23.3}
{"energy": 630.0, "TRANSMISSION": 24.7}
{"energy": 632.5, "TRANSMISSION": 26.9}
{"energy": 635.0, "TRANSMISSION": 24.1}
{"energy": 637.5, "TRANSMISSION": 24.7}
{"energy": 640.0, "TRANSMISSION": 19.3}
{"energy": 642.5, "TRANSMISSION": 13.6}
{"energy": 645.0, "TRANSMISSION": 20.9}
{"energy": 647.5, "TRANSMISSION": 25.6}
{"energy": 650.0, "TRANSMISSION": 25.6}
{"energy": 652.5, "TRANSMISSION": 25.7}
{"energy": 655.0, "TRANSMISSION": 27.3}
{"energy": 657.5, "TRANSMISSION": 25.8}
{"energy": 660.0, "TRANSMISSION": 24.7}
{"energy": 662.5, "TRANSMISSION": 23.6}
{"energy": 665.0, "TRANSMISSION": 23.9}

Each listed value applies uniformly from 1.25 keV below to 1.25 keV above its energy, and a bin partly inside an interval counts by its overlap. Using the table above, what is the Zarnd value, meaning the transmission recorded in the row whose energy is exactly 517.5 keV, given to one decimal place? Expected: 21.4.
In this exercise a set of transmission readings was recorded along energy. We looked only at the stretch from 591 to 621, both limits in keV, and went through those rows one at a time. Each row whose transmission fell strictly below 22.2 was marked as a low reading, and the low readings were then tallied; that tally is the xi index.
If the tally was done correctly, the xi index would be 1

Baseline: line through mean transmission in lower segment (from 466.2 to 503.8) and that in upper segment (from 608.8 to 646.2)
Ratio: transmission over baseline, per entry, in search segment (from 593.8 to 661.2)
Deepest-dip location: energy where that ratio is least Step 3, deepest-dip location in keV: 642.5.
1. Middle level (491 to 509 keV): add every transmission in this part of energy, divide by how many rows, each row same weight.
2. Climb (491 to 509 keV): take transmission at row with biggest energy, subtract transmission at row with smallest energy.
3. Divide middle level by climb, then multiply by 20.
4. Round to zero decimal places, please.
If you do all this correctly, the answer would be 284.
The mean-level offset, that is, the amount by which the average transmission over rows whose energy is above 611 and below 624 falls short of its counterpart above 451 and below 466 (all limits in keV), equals -2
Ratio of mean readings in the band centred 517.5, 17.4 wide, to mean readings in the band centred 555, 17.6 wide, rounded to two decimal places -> 0.94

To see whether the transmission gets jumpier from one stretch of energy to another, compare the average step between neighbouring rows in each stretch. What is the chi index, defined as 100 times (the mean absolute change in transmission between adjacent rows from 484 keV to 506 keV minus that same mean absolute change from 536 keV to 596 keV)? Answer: -102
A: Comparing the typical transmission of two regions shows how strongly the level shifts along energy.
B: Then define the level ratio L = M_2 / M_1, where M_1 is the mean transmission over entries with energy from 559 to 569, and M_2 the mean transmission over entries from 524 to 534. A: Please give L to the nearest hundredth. 0.92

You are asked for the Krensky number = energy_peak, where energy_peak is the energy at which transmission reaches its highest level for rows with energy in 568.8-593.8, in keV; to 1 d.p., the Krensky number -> 577.5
